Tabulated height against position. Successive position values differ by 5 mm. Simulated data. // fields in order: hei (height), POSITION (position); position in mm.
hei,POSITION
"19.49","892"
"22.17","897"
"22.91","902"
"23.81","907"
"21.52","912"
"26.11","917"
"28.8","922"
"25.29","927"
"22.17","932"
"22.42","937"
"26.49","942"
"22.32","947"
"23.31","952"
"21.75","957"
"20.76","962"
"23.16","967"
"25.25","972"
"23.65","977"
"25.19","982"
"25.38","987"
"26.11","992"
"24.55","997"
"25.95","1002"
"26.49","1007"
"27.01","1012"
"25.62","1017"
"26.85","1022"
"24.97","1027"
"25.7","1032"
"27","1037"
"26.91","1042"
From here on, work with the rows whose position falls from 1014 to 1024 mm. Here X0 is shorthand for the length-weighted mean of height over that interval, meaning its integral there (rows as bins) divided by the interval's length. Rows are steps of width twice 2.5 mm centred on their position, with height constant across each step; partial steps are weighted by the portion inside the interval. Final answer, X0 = 26.2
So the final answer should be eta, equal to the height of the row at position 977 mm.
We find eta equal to 23.65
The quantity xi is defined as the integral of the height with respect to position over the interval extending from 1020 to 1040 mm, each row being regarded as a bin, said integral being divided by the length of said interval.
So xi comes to 26.1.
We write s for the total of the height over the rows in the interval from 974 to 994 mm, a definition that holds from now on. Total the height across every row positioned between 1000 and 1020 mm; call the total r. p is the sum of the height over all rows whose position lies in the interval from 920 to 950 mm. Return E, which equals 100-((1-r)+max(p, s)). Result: 57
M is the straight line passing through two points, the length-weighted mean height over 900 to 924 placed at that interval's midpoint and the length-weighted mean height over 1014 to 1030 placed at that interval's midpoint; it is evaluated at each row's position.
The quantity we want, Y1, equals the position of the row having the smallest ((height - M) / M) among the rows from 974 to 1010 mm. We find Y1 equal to 977 mm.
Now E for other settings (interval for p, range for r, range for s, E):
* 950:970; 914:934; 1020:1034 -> 112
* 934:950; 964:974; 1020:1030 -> 76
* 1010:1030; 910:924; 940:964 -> 61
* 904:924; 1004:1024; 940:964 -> 90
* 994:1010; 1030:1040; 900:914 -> 75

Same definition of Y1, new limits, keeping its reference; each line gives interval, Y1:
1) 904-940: 912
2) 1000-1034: 1027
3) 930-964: 962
